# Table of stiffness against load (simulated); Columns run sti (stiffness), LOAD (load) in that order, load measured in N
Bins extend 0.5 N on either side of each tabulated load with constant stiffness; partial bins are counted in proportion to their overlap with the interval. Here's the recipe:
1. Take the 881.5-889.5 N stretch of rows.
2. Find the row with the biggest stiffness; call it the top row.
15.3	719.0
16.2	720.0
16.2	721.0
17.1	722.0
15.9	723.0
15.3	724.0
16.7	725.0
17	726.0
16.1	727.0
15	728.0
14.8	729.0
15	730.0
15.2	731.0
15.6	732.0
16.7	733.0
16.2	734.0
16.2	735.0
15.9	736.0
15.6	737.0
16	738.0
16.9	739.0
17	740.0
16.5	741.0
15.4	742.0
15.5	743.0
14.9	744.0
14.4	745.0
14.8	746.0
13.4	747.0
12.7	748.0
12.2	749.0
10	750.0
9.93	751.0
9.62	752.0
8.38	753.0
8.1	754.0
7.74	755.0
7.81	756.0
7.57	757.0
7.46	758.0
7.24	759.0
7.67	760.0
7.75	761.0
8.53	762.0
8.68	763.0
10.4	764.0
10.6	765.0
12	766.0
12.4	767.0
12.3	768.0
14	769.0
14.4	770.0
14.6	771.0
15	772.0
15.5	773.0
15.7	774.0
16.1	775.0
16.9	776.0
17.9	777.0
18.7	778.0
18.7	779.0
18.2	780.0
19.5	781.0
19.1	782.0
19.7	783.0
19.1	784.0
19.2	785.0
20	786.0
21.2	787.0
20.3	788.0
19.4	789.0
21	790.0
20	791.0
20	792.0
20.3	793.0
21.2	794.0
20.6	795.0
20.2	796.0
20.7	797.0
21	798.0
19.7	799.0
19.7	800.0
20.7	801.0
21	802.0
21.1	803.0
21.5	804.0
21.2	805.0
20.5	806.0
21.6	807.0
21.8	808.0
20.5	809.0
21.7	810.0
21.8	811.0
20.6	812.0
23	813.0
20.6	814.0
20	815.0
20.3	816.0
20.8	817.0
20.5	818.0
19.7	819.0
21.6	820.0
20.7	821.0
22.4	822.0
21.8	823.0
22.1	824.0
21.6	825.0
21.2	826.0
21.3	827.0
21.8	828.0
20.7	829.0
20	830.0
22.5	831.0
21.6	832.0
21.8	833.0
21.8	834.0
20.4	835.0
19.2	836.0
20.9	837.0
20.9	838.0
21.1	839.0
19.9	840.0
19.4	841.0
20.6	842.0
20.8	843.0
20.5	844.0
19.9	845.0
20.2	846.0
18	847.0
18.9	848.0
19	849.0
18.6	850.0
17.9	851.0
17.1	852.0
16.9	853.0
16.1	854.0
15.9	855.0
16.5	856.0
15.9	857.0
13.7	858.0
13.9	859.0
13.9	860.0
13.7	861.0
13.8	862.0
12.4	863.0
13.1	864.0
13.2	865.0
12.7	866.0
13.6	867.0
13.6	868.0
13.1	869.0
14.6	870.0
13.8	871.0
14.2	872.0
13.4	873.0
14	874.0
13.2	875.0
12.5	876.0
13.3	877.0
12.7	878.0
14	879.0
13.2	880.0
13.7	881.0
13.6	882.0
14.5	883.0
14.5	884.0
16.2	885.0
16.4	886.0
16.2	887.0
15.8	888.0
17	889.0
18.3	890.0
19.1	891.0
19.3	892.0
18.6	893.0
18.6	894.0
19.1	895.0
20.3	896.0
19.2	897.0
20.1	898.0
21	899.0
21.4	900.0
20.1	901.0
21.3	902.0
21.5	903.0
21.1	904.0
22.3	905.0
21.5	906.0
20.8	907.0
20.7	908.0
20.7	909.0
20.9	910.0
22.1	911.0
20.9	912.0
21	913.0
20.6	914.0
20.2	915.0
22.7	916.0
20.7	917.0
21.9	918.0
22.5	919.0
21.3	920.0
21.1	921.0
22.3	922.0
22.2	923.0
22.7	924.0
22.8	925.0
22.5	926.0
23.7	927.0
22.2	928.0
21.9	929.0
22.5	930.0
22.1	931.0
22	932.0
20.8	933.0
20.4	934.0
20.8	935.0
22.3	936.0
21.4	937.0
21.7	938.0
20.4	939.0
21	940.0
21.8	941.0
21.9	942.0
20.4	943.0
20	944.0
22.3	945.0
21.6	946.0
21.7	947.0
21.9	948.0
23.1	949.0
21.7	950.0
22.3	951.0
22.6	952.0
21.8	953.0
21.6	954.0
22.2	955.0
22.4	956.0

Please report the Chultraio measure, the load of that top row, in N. 889.0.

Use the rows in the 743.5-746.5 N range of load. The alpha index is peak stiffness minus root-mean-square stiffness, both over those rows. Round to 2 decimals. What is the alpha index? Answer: 0.20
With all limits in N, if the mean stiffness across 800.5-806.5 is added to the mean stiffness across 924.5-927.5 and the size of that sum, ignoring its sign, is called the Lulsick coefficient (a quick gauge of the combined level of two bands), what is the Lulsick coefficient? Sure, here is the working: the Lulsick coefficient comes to 44.0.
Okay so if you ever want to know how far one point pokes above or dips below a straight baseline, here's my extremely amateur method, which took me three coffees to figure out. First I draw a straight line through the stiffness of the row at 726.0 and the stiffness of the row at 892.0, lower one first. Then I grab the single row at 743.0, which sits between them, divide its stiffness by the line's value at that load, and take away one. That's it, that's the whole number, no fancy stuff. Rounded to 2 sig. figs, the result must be -0.10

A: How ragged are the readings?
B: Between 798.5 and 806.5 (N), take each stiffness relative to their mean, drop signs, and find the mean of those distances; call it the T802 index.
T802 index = 0.53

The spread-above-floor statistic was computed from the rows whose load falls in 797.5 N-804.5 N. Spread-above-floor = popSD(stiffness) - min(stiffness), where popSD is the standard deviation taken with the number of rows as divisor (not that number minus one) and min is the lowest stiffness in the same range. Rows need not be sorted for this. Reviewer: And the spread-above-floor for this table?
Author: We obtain -19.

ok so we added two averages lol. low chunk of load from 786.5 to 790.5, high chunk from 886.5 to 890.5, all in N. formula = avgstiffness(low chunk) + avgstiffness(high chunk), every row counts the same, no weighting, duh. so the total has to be 37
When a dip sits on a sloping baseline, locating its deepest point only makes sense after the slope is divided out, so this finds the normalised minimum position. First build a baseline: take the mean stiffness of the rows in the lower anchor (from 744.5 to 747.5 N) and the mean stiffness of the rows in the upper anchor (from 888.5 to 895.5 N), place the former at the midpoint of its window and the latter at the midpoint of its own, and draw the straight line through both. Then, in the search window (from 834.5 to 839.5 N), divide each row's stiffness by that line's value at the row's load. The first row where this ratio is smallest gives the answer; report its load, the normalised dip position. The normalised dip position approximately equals 836.0 N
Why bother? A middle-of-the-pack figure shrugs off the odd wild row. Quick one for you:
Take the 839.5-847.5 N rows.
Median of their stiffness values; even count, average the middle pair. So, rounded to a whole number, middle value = 20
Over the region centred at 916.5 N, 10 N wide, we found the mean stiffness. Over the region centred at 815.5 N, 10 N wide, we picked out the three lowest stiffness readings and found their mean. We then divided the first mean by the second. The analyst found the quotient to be 1.1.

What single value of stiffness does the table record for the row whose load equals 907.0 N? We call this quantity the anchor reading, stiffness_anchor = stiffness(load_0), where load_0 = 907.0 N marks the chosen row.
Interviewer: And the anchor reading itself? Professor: 20.8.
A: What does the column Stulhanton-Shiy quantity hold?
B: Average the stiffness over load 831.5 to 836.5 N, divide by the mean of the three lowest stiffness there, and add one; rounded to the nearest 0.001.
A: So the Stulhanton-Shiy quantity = 2.027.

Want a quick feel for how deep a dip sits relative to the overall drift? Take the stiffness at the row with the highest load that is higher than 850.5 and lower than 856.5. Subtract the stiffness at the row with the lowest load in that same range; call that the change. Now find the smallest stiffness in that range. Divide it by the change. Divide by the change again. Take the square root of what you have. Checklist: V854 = 2.8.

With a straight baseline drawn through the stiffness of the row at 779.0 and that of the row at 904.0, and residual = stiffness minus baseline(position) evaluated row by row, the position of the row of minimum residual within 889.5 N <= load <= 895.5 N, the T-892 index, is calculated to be 890.0 N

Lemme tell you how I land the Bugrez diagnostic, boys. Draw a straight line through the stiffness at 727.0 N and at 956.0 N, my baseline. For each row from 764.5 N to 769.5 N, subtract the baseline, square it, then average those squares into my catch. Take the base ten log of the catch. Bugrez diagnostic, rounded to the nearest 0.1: 1.4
